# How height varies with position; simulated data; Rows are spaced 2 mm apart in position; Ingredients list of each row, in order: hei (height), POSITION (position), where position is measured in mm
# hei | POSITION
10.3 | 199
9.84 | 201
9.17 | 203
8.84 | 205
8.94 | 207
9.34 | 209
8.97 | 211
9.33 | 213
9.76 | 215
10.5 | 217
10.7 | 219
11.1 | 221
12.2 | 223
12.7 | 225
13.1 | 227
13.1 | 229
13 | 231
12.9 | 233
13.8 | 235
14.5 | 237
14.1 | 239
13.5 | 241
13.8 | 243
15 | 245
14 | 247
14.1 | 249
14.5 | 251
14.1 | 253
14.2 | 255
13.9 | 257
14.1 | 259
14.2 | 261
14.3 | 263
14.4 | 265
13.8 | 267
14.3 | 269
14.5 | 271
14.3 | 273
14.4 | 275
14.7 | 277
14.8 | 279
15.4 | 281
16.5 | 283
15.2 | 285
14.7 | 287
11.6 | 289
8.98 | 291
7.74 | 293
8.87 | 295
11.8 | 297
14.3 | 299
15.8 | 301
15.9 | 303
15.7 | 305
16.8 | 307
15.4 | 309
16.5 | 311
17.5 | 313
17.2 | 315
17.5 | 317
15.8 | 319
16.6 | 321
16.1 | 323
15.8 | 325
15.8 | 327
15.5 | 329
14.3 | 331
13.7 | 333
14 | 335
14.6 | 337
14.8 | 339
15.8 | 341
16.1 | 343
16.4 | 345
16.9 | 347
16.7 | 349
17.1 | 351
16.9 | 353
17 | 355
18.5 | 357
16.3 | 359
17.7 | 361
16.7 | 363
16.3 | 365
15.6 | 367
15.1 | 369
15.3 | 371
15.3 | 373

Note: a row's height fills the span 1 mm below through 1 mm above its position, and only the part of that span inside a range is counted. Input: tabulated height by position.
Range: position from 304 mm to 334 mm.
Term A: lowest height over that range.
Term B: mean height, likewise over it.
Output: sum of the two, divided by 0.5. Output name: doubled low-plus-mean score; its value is 59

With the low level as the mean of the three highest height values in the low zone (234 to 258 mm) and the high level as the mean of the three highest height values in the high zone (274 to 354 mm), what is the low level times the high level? 255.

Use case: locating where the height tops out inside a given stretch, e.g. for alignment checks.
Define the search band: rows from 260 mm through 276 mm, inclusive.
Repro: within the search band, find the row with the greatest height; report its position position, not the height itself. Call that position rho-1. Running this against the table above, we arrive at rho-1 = 271 mm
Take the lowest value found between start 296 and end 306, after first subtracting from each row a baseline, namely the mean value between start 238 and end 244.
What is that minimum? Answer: -2.0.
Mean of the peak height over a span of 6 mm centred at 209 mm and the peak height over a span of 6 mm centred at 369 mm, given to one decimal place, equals 12.5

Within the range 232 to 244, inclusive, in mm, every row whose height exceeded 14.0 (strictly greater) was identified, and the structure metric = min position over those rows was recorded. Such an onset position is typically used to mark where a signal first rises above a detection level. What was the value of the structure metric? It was 237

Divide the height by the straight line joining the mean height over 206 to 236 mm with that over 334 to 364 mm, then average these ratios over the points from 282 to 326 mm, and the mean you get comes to 1.00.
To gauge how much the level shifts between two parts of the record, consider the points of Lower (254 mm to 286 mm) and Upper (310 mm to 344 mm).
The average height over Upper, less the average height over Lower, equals 1.2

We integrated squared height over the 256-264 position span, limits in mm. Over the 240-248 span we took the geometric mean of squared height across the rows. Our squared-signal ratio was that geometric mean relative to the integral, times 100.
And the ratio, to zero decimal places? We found 12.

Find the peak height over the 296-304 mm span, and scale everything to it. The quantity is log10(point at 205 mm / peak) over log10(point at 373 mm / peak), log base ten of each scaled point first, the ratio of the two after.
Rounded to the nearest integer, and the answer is 15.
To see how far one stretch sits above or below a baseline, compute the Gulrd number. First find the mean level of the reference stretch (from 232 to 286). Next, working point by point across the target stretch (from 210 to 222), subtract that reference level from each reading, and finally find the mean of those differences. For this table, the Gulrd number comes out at -4.3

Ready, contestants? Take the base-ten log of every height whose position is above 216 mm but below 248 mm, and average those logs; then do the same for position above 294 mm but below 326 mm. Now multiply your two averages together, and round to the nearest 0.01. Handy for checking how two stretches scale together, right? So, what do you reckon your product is 1.32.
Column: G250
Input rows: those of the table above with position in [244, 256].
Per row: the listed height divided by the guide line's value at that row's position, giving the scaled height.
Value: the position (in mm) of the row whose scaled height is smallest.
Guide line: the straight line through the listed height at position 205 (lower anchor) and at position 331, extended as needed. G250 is 255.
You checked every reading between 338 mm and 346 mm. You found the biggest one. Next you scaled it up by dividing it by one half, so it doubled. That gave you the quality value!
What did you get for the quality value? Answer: 32.8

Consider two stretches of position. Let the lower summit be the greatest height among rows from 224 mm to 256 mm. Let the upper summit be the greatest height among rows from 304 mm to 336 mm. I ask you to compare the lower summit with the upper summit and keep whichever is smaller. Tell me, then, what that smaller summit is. 15.0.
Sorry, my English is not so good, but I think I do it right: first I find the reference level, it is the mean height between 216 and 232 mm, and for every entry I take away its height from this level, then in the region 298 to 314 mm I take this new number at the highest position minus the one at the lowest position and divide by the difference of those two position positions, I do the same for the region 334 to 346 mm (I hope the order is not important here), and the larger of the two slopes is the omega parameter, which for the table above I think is -0.23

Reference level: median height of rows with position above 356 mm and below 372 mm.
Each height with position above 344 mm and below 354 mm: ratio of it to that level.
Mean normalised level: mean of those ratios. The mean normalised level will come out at 1.03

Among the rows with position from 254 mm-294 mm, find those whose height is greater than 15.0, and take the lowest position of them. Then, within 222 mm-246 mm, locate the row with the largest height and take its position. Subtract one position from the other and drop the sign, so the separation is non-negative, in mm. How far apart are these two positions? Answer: 36 mm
